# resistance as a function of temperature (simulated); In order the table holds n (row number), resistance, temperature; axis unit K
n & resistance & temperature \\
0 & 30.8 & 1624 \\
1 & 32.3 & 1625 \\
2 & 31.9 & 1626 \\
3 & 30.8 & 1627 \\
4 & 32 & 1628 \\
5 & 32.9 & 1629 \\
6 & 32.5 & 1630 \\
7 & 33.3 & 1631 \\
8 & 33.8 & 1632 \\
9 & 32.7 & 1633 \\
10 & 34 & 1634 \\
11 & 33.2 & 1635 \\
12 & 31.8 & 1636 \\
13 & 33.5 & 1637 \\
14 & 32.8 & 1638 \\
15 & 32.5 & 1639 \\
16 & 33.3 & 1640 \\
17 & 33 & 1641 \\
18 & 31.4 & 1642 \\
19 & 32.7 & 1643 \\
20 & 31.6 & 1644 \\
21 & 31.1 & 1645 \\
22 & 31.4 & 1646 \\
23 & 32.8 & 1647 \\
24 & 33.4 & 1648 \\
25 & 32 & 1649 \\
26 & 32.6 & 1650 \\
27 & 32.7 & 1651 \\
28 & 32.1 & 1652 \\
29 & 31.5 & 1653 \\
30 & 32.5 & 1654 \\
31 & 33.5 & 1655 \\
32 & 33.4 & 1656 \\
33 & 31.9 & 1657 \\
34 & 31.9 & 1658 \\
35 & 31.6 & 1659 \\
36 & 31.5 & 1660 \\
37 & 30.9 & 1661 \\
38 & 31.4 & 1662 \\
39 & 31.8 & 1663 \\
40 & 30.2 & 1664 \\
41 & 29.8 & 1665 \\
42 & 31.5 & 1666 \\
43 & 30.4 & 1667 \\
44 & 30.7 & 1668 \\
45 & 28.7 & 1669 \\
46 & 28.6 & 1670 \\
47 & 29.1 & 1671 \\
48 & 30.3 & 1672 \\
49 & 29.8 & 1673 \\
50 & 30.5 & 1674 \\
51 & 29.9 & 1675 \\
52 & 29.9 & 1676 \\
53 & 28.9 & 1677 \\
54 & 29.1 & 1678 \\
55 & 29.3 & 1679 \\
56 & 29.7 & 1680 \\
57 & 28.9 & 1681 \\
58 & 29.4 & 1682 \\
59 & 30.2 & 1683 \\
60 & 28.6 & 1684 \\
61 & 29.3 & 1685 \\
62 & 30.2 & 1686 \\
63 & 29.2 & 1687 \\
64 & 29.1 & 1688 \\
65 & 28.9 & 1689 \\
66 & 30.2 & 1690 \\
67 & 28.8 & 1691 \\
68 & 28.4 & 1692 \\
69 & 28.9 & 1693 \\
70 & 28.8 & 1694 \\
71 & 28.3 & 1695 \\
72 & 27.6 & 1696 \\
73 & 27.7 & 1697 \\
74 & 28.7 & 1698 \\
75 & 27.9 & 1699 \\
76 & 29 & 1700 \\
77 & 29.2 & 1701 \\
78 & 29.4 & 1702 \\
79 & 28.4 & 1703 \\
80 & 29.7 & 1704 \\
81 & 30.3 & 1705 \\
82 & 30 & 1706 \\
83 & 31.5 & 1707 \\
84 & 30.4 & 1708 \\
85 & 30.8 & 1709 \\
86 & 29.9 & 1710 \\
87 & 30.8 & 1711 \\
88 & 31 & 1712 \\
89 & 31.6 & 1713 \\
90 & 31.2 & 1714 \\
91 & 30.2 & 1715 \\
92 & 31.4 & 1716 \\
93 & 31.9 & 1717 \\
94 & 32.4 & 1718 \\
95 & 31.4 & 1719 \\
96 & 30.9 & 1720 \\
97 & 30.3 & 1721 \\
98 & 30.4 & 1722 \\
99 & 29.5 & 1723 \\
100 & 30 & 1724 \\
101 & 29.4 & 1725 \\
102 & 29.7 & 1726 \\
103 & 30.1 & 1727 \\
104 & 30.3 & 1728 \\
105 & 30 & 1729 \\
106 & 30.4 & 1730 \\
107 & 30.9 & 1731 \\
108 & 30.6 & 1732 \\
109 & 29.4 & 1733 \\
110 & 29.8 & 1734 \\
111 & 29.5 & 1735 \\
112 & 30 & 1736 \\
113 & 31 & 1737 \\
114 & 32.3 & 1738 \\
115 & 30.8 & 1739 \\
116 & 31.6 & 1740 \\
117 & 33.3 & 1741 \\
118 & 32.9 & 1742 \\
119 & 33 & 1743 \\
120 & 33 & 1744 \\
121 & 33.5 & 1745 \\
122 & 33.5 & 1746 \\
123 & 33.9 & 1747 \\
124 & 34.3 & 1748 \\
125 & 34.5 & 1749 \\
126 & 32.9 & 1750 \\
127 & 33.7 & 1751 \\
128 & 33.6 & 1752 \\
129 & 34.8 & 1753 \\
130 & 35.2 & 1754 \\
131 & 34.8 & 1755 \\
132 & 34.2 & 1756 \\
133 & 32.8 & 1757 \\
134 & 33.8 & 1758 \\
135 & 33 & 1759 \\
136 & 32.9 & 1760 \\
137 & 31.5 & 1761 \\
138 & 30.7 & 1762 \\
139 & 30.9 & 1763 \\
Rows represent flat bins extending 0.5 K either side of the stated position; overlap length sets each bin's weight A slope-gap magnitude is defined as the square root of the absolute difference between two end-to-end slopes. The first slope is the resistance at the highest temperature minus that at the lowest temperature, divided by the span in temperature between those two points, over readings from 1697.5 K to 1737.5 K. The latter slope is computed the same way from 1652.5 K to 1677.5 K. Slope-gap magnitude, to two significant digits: 0.41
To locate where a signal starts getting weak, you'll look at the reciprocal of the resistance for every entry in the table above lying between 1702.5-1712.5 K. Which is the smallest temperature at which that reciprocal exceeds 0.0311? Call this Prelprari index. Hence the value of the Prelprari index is 1703 K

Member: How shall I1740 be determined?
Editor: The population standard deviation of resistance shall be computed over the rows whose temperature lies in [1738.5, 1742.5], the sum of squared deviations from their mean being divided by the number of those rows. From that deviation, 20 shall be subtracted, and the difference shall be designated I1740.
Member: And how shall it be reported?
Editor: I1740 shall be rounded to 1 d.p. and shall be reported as -19.0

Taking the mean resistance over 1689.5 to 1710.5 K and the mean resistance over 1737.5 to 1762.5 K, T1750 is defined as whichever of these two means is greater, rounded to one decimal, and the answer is 33.2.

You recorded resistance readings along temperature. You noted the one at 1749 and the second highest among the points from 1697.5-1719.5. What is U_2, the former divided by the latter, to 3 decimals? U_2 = 1.082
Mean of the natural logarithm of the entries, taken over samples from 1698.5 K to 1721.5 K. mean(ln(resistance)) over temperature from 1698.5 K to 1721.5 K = 3.41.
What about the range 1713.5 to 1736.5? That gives 3.41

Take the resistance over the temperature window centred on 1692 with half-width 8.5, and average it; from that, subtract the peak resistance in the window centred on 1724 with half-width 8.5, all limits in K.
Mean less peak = -3.6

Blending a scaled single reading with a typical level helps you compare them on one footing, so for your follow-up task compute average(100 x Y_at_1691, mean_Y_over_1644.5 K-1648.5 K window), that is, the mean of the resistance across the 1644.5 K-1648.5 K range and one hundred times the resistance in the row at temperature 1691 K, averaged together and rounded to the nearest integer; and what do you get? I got 1456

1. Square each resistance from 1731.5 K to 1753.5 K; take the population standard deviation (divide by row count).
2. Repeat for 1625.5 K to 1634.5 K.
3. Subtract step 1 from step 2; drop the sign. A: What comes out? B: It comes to 46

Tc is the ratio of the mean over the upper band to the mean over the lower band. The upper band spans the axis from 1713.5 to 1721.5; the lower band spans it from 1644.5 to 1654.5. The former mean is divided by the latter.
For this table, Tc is 0.97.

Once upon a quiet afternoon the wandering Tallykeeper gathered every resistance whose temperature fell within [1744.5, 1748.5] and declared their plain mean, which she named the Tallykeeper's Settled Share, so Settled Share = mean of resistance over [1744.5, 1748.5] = 33.8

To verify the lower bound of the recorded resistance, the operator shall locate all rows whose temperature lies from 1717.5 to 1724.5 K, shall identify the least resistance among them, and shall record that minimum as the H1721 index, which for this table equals 29.5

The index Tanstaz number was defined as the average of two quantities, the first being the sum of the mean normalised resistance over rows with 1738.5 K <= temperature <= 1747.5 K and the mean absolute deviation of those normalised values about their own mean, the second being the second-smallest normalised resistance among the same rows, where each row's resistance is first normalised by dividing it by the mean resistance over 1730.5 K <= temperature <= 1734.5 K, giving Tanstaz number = 1.08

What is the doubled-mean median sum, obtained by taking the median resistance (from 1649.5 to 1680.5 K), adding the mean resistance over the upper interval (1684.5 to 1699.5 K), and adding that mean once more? 88.3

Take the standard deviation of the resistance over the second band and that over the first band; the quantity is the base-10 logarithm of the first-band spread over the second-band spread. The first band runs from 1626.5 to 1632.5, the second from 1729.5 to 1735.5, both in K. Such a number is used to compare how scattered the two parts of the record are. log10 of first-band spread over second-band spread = 0.23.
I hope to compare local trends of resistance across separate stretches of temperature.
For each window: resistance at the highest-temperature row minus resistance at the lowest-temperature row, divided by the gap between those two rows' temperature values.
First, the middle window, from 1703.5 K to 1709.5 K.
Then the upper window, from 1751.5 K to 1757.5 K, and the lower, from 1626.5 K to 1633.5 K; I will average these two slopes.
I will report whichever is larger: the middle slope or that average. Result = 0.22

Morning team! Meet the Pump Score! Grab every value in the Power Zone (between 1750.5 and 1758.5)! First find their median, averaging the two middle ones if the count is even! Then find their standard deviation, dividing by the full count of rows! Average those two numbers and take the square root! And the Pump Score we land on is 4.17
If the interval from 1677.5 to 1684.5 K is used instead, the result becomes 3.86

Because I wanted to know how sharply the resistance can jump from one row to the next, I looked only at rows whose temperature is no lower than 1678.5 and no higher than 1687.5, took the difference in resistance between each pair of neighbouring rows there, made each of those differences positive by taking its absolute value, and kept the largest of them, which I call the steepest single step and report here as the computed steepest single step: 1.6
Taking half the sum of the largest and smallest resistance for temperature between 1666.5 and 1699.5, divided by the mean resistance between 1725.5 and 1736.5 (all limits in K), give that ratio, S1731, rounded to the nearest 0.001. 0.970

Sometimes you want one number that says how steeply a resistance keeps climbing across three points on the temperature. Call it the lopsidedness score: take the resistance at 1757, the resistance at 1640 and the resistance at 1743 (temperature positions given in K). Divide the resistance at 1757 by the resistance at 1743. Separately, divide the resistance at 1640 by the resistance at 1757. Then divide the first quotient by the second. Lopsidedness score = 0.98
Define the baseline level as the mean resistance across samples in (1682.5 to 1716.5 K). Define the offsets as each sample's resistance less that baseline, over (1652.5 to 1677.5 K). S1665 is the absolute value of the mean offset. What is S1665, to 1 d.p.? 1.2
